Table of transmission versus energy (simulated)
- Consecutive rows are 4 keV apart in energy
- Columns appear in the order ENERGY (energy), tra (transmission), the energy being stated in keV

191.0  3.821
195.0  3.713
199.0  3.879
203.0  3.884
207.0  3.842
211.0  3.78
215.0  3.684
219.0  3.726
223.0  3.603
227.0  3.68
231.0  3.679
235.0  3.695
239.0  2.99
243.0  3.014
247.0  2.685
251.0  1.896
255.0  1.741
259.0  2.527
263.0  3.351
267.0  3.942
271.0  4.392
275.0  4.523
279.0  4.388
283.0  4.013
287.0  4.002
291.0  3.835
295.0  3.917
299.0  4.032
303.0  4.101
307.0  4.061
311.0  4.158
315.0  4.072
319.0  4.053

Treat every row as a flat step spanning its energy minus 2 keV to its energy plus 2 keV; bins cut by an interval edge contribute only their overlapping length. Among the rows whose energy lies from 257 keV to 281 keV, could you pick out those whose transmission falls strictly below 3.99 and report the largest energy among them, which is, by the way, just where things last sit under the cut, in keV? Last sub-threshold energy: 267.0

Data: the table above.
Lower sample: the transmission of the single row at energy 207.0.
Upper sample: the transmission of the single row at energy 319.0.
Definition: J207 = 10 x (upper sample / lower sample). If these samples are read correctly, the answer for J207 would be 10.5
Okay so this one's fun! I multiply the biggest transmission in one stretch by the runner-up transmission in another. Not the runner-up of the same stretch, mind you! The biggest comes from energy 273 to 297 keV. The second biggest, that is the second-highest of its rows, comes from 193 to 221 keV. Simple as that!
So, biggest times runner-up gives 17.5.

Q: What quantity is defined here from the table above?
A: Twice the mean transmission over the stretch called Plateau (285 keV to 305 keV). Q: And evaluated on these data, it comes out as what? 8.0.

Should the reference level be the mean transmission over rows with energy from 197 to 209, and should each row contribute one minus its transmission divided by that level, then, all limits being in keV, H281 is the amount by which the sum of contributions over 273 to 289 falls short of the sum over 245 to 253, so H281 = 1.2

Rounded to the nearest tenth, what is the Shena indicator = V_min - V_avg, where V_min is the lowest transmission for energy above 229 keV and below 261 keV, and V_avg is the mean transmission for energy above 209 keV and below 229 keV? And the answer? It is -2.0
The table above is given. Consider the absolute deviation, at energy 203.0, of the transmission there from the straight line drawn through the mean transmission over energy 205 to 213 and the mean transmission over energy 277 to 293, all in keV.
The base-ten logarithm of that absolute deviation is -1.0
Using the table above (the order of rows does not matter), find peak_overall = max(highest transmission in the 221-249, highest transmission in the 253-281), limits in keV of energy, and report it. 4.52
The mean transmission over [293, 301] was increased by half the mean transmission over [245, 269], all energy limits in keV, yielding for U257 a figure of 5.3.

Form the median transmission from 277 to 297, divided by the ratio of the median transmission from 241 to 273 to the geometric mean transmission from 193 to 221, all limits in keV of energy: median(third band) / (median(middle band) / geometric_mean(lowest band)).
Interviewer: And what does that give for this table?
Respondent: 5.3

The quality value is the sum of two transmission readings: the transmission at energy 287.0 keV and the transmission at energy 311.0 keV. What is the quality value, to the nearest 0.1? 8.2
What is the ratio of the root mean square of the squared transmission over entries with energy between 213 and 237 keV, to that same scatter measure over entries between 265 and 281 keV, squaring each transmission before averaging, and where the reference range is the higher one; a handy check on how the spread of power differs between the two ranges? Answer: 0.7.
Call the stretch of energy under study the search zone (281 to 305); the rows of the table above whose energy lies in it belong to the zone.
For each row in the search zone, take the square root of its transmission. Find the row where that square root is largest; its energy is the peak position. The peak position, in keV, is 303.0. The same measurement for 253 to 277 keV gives 275.0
